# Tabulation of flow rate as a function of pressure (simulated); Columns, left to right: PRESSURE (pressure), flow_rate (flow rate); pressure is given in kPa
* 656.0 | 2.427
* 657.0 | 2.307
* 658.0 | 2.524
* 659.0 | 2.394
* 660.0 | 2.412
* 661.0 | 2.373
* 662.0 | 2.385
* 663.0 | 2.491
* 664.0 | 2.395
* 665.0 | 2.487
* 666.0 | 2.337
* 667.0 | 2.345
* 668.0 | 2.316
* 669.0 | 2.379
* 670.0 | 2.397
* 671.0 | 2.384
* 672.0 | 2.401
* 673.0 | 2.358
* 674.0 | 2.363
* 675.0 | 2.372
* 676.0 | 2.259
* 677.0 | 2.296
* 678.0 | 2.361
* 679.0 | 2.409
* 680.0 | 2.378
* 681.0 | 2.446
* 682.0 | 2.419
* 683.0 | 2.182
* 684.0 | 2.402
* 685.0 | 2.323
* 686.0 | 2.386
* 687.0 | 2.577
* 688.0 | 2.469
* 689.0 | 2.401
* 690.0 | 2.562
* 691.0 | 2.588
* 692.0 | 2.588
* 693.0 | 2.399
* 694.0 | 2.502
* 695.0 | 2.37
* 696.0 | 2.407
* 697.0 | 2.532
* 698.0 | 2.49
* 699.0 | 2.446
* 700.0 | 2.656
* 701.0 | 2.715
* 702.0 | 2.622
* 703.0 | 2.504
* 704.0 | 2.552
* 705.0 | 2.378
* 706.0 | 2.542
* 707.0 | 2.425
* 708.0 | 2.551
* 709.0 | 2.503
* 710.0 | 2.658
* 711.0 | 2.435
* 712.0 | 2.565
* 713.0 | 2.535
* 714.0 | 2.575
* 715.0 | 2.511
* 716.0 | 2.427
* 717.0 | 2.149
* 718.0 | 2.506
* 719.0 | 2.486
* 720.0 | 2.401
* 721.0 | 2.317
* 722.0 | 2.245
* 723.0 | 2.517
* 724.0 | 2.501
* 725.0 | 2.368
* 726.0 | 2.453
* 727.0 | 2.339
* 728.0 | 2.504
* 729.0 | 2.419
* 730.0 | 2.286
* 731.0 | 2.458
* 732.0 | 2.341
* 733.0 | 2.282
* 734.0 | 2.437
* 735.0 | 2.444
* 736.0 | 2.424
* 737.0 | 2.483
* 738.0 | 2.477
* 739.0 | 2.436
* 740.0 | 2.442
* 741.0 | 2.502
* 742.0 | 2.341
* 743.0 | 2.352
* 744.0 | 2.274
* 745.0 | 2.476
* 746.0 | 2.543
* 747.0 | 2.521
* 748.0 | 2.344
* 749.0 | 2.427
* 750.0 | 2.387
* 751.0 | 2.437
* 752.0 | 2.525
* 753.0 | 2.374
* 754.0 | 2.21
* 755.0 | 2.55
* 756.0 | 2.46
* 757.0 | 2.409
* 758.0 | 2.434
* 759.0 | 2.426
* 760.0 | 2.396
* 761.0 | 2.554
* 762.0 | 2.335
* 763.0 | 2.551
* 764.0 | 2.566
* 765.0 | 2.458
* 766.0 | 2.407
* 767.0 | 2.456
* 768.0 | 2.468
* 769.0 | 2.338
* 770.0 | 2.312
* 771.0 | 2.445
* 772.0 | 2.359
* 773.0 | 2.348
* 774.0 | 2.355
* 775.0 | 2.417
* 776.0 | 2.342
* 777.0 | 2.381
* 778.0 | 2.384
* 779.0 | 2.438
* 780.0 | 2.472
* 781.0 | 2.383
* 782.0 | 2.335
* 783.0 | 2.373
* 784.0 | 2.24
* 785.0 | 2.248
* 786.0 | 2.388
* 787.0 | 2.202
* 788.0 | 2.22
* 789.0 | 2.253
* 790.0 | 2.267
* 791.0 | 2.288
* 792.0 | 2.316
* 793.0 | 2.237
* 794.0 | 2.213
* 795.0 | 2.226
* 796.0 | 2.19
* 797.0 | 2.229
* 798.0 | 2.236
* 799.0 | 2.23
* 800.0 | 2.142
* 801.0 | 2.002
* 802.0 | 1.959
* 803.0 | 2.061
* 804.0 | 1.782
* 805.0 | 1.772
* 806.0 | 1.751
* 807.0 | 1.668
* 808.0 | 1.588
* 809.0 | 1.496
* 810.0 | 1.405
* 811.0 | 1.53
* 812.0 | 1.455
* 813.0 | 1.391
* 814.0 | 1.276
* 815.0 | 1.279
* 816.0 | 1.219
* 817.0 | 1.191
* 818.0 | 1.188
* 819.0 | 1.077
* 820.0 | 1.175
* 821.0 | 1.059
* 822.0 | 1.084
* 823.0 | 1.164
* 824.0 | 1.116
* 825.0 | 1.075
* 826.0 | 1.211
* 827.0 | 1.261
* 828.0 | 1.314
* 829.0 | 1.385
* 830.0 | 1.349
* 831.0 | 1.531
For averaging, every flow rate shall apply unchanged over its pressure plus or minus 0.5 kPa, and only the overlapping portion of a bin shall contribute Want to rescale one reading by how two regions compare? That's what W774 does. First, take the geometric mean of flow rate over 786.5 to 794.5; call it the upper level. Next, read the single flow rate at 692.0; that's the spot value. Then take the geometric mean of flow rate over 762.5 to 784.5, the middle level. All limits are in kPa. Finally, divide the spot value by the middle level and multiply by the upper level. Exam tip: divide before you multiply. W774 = 2.4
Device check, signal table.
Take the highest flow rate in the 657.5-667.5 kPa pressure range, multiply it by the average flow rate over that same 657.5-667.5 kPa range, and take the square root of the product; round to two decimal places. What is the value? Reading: 2.47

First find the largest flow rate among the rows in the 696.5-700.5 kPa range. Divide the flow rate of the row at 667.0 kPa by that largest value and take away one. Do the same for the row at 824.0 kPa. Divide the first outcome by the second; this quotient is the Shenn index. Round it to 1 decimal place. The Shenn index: 0.2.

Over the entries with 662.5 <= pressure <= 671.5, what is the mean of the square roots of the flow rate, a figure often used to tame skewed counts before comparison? 1.55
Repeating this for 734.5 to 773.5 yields 1.56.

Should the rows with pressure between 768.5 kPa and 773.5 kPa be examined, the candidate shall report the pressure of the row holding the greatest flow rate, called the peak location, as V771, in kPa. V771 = 771.0 kPa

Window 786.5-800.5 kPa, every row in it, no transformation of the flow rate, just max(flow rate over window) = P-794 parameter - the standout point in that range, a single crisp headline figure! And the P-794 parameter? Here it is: 2.316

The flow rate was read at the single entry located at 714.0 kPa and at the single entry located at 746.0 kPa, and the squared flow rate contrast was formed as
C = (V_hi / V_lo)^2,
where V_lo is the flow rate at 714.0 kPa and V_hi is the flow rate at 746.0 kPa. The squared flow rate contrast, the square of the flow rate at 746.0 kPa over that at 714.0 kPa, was 0.98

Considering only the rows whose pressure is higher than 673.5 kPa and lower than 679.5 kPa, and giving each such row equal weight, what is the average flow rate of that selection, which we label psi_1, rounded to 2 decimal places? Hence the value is 2.34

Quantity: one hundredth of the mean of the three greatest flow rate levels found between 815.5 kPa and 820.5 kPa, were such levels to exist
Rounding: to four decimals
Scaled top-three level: 0.0120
